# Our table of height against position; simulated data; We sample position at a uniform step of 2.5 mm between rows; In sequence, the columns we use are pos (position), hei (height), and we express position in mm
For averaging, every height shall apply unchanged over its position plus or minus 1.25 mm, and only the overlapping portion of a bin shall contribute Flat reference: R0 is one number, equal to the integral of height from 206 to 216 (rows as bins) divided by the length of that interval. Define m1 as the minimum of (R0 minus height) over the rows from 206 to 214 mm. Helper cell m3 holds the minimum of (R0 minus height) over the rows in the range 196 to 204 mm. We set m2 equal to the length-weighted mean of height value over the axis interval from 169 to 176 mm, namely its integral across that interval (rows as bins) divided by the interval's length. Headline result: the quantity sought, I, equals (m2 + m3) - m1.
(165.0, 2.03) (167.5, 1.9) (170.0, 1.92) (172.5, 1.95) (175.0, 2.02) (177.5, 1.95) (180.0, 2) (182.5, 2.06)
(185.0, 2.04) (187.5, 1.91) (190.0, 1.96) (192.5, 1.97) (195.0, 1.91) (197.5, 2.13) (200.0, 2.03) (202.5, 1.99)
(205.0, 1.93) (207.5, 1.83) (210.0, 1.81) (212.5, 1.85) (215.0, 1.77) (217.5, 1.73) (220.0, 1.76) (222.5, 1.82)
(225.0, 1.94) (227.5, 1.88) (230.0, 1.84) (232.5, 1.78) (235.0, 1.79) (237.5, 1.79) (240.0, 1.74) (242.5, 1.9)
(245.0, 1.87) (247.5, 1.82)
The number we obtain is 1.68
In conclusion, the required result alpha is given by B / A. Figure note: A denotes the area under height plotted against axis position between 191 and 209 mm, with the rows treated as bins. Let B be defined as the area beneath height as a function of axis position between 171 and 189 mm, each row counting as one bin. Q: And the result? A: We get 1.01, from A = 35.4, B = 36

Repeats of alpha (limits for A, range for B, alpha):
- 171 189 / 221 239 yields 0.92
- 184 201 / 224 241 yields 0.92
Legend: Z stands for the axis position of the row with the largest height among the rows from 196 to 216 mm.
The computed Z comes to 197.5 mm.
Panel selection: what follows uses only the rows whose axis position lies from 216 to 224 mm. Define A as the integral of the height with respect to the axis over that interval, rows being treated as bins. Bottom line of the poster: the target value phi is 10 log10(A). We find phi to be 11.52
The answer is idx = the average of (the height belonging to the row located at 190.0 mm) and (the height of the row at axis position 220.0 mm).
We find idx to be 1.86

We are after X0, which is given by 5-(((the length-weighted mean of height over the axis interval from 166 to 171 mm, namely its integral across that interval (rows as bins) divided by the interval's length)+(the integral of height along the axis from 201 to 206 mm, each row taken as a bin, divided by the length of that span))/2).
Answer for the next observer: 3.06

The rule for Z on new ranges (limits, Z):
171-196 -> 182.5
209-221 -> 212.5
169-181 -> 175.0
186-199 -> 197.5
